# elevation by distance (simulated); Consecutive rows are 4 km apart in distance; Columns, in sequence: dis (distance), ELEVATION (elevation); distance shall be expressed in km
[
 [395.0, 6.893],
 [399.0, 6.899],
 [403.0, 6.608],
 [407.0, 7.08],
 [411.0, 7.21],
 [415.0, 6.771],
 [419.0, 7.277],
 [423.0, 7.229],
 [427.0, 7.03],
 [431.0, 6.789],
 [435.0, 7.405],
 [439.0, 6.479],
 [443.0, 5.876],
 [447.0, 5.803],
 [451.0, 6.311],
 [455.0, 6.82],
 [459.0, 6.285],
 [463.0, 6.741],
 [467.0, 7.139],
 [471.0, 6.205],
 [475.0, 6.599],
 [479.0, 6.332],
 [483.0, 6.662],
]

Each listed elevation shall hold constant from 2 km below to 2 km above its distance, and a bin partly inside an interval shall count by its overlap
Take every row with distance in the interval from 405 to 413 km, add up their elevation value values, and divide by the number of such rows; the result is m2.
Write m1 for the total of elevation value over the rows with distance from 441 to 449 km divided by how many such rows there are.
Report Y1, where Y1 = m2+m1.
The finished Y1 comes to 13.0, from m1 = 5.8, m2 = 7.1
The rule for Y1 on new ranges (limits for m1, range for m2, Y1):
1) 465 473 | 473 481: 13.1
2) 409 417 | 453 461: 13.5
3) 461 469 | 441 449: 12.8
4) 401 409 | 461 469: 13.8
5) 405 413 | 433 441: 14.1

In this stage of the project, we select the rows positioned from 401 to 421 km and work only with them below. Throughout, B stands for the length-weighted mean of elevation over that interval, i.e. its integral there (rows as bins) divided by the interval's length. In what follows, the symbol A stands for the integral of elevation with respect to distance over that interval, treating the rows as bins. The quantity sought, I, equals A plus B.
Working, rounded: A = 140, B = 7.0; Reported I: 147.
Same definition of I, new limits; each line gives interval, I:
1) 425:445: 141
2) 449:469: 140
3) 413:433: 147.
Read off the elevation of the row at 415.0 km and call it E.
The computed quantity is 6.771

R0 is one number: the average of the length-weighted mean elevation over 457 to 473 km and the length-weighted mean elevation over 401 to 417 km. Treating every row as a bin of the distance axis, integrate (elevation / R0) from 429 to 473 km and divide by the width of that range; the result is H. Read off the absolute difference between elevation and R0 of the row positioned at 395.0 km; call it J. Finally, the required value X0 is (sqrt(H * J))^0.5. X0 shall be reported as 0.605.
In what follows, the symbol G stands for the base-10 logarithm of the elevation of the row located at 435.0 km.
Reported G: 0.87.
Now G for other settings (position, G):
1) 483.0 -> 0.82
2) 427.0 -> 0.85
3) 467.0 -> 0.85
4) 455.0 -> 0.83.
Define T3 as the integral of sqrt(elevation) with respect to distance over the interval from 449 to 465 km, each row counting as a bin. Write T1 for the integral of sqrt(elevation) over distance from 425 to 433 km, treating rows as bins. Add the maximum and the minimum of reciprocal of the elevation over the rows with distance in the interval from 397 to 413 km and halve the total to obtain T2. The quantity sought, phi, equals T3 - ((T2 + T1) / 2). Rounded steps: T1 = 21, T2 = 0.1450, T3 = 40.9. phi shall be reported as 30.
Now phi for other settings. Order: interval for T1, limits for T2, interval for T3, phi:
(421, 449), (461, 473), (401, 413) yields -4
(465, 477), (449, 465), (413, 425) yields 16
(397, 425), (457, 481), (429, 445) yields 4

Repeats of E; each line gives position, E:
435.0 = 7.405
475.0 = 6.599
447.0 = 5.803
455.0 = 6.82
